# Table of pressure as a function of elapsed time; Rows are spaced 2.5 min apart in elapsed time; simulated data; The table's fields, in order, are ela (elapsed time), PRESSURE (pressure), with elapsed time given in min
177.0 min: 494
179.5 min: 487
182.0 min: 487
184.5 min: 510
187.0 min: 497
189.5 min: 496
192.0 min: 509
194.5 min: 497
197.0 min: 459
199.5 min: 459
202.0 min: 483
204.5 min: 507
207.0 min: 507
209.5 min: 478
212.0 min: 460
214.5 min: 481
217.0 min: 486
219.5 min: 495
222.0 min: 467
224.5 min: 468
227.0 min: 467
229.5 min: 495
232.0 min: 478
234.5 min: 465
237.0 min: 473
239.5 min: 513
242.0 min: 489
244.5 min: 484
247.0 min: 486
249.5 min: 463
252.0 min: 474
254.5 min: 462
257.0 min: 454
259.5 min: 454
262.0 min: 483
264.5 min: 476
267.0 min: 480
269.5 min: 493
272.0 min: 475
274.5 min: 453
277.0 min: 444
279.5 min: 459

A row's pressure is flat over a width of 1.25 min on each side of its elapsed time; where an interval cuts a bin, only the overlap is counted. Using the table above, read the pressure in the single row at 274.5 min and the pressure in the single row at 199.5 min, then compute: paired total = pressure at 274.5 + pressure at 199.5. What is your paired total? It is 912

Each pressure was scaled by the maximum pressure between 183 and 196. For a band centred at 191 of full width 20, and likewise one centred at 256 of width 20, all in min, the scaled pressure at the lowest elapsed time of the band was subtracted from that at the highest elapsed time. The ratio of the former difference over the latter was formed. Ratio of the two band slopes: 3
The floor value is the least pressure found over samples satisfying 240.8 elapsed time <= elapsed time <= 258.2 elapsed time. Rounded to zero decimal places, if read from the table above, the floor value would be 454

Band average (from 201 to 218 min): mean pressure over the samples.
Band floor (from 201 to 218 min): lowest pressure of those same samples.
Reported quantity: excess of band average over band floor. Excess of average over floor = 26.0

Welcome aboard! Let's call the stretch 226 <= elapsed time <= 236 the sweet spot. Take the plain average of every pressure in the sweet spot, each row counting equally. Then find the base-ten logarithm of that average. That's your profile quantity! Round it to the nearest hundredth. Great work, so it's 2.68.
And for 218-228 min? 2.68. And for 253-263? 2.67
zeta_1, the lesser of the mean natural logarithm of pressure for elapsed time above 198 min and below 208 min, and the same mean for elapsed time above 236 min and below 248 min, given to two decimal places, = 6.19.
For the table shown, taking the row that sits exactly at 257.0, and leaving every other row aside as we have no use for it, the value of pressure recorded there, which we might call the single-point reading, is 454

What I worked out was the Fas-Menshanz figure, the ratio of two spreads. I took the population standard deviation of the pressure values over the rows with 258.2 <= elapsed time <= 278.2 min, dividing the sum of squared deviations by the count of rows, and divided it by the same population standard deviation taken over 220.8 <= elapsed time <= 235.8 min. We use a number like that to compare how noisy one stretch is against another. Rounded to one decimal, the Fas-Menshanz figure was 1.5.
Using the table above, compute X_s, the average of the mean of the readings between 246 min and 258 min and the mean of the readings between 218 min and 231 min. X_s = 473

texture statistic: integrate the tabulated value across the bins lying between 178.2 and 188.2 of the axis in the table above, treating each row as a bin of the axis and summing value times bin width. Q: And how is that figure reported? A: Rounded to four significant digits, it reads 4952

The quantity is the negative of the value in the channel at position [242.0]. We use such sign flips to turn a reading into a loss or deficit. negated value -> -489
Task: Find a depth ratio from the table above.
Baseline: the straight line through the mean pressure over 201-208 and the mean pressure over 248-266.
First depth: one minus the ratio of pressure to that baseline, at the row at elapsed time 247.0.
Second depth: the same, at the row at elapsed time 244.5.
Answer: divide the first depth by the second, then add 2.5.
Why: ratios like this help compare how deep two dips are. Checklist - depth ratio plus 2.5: 3.9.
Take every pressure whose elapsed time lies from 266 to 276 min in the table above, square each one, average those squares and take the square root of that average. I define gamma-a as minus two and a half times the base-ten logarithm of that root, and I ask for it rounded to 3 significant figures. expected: -6.69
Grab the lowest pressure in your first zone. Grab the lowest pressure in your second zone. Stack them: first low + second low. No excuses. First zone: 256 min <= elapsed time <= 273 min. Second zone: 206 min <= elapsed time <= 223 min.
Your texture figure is 914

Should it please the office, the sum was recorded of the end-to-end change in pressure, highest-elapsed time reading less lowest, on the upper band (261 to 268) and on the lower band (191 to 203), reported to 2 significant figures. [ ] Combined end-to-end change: -29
